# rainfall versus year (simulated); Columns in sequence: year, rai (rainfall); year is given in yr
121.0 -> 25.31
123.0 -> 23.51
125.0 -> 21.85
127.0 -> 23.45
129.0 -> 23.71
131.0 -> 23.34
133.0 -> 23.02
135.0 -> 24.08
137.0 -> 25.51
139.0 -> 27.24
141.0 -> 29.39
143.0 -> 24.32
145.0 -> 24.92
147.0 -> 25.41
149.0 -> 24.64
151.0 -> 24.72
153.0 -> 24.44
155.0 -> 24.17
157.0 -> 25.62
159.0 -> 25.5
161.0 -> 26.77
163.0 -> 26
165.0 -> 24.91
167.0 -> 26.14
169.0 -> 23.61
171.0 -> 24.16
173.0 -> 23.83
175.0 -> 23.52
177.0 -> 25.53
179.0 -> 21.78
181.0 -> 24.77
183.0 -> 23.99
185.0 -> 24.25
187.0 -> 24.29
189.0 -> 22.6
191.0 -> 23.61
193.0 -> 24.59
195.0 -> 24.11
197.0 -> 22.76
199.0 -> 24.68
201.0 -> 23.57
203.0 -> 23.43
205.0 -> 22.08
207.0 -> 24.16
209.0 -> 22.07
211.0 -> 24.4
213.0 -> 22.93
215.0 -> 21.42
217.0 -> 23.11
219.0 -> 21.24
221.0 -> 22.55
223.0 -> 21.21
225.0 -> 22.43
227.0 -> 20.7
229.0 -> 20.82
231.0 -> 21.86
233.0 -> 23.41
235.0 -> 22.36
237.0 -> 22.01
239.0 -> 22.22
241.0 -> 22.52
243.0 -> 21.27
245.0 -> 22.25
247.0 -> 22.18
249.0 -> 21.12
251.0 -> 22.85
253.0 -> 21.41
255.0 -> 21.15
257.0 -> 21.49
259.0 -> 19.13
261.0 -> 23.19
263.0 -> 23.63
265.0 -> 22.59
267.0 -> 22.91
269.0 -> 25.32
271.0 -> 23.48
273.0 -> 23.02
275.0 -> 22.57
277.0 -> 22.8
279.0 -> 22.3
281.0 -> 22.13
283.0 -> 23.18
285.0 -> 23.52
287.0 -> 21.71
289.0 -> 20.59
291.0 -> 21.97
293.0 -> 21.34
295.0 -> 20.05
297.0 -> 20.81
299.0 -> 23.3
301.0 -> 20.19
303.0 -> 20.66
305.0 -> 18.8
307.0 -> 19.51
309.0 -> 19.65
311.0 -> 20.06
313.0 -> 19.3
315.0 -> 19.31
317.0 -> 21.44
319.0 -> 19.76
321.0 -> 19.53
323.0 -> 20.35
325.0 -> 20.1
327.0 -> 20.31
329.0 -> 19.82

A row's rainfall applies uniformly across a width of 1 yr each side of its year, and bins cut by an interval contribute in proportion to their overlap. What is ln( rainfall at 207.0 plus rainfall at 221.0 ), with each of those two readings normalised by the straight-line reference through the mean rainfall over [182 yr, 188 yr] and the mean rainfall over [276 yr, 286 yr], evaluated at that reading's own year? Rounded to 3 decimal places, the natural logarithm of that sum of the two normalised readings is 0.676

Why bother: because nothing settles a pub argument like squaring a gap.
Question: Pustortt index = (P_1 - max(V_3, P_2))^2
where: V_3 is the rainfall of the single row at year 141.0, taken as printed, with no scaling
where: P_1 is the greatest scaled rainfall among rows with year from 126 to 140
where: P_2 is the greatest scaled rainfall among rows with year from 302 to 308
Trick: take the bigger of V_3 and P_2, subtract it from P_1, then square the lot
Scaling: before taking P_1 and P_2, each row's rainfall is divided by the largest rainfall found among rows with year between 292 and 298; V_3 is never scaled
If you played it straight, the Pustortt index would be 790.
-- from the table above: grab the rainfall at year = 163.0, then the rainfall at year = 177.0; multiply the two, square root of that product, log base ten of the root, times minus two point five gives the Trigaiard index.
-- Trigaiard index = -3.53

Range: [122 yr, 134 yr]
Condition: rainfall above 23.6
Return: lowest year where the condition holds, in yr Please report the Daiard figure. 129.0 yr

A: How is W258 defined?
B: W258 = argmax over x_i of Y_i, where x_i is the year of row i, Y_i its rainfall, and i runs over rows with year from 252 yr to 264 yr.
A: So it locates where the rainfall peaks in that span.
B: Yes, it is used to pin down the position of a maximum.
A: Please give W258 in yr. 263.0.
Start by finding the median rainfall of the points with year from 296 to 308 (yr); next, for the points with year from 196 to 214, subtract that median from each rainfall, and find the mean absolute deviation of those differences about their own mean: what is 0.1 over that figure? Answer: 0.13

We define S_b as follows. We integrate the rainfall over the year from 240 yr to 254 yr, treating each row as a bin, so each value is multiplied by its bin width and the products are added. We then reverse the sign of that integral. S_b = -307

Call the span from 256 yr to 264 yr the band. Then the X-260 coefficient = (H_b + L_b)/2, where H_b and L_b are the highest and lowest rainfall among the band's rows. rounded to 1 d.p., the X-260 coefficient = 21.4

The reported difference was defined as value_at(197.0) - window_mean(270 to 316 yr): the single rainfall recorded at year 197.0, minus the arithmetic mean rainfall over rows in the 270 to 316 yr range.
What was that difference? 1.4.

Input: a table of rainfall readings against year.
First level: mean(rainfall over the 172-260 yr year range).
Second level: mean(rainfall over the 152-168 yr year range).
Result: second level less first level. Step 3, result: 2.8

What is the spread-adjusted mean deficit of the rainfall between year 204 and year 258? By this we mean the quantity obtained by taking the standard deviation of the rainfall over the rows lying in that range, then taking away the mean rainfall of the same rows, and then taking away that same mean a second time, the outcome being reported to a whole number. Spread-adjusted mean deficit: -43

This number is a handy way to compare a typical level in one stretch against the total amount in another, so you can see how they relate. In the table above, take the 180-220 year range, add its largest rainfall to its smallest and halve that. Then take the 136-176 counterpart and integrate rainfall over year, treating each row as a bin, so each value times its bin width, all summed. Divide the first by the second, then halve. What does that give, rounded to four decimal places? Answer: 0.0114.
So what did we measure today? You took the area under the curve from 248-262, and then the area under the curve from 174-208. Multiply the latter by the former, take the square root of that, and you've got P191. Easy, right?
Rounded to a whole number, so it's 493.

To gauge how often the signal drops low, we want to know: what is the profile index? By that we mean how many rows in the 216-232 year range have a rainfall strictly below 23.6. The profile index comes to 8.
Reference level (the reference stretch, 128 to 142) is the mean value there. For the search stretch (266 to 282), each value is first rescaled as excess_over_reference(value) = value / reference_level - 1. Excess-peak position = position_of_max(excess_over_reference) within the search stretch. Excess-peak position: 269.0 yr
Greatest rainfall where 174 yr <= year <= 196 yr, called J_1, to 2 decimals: 25.53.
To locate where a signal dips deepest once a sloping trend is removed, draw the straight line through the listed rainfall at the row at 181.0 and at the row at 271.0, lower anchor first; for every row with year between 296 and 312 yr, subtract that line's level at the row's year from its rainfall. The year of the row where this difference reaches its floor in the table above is 305.0 yr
